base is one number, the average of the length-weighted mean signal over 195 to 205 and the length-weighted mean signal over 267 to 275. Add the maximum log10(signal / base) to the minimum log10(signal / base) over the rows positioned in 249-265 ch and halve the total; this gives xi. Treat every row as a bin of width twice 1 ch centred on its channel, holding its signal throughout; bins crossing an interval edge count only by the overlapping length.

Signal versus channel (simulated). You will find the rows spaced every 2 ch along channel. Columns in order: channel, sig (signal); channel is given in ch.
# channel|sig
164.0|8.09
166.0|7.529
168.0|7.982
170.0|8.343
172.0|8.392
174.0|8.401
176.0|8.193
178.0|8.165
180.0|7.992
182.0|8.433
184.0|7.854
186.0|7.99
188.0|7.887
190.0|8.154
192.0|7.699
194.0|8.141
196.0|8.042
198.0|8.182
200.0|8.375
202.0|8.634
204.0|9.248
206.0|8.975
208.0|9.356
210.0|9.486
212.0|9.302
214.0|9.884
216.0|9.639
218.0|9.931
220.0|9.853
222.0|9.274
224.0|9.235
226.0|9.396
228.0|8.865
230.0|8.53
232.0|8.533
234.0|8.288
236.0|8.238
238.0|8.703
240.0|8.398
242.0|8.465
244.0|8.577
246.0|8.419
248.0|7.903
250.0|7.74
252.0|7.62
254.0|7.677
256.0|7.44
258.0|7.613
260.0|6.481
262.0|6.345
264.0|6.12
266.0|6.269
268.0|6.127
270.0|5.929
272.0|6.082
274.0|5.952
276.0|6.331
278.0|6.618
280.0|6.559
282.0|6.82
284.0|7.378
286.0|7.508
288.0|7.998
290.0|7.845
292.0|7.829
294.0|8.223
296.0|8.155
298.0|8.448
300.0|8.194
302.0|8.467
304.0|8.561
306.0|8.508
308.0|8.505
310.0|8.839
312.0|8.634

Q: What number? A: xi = -0.02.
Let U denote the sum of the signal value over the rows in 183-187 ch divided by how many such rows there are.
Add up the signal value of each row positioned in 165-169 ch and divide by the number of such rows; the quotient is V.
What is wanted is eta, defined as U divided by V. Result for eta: 1.02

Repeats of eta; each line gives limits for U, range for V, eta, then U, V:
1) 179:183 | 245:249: 1.01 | 8.21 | 8.16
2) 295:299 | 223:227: 0.89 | 8.30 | 9.32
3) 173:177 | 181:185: 1.02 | 8.30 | 8.14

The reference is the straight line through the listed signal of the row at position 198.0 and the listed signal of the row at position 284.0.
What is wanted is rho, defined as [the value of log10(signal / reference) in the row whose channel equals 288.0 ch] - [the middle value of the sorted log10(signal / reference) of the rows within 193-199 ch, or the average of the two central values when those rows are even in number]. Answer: 0.041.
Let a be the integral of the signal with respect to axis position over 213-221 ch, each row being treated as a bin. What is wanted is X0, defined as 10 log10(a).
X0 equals 19.0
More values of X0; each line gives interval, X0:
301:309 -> 18.3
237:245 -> 18.3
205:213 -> 18.7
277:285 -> 17.4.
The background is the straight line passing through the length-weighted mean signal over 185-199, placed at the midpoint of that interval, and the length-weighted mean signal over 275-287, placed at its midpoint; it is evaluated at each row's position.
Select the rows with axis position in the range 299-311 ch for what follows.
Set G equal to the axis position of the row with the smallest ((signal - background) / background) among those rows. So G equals 300.0 ch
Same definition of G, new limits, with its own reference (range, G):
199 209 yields 200.0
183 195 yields 192.0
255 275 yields 270.0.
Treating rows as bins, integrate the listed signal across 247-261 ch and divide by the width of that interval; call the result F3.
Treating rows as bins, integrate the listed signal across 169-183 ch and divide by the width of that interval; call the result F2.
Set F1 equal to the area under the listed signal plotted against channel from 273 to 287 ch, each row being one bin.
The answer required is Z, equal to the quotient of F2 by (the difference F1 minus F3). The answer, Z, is 0.0953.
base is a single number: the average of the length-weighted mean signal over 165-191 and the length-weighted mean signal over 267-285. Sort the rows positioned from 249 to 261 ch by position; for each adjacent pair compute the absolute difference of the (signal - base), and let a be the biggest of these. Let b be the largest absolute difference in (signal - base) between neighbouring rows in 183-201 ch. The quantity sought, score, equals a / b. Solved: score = 2.5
